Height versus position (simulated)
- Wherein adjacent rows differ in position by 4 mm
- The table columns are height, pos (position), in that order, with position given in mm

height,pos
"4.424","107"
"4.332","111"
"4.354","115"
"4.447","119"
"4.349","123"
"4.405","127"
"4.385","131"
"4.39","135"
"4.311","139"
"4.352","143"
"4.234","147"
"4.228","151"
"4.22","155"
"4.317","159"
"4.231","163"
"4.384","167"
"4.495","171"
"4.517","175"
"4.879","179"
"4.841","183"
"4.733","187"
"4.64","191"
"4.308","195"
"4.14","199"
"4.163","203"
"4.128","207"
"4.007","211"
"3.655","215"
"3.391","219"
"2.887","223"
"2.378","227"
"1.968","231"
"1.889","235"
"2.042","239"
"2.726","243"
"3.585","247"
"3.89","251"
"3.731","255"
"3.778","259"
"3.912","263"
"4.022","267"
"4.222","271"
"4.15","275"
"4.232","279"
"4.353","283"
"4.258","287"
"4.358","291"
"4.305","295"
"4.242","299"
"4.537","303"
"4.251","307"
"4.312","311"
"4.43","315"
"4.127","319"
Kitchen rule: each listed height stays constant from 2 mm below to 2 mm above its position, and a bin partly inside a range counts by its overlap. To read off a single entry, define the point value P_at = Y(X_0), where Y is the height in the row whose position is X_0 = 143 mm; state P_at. 4.352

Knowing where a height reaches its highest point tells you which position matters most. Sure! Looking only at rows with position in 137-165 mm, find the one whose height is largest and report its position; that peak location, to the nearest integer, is 143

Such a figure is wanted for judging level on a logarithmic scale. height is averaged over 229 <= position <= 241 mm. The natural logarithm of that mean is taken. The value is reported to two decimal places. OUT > 0.68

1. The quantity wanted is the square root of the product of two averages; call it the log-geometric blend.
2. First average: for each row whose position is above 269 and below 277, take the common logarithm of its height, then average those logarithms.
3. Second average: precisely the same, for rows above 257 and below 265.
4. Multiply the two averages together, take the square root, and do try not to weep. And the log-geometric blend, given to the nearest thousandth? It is 0.603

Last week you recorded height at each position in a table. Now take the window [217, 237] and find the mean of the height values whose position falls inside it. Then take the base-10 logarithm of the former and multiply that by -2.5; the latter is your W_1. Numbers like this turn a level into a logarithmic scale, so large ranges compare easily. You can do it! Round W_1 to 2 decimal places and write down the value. -1.00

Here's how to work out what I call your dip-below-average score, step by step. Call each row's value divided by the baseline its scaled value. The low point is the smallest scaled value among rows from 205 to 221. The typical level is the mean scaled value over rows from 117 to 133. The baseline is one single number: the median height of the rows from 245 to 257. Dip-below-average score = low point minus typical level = -0.27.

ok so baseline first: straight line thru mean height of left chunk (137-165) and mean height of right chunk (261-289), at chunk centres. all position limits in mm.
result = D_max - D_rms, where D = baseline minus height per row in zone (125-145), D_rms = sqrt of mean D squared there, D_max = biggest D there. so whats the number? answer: -0.12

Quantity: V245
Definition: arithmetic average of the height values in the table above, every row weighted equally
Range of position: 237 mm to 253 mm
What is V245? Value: 3.1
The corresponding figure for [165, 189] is 4.6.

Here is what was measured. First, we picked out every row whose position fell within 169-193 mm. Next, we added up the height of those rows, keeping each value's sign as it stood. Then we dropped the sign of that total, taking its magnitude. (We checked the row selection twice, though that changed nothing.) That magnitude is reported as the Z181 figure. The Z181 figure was 28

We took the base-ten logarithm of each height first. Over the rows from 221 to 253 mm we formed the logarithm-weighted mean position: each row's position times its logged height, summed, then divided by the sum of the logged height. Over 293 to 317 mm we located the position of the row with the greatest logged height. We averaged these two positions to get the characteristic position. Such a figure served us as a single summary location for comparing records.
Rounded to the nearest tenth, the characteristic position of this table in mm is 270.7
